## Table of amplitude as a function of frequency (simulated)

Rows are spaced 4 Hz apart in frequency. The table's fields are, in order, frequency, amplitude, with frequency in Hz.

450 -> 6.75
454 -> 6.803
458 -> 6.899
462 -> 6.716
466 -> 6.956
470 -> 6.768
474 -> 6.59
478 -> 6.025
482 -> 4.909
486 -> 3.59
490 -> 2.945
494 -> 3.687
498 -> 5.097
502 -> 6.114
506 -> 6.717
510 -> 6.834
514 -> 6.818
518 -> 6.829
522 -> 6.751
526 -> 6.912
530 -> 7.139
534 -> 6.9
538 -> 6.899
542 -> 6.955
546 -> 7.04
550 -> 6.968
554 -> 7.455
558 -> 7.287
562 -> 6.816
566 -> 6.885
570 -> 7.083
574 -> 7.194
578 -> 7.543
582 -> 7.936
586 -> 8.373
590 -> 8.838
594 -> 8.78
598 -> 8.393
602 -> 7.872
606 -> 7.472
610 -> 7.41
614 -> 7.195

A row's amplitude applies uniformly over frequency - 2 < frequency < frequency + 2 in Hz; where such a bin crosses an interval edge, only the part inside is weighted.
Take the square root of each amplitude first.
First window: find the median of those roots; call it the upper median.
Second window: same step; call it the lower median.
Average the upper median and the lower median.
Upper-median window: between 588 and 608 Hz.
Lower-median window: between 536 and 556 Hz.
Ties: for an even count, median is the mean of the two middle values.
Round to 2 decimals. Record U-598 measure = 2.77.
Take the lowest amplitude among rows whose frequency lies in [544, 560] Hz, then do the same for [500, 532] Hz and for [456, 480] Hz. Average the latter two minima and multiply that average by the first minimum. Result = 42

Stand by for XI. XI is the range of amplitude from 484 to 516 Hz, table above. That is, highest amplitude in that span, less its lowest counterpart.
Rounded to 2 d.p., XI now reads 3.89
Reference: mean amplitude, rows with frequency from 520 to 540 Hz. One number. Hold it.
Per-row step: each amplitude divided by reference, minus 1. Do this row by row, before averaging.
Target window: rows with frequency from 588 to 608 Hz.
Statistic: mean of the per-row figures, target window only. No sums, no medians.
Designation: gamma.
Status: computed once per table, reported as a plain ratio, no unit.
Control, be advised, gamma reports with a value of 0.20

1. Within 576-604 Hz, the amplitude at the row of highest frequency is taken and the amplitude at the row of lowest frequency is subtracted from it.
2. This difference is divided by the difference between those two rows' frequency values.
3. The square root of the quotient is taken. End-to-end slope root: 0.12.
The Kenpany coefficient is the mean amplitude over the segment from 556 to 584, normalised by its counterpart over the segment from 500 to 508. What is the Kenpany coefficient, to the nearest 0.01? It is 1.13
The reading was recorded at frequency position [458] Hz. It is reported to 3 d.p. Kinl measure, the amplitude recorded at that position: 6.899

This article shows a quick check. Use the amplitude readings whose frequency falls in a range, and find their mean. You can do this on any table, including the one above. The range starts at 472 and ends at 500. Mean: 4.7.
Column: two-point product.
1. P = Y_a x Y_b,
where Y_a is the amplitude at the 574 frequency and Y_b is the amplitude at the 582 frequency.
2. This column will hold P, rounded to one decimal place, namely 57.1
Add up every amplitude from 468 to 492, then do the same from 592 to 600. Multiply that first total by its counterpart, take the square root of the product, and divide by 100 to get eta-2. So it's 0.23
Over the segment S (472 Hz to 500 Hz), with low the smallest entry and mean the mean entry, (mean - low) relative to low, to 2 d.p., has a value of 0.59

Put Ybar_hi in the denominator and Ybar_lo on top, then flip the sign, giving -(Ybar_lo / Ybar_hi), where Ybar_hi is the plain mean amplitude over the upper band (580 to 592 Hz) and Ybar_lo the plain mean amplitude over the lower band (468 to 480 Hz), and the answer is -0.771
